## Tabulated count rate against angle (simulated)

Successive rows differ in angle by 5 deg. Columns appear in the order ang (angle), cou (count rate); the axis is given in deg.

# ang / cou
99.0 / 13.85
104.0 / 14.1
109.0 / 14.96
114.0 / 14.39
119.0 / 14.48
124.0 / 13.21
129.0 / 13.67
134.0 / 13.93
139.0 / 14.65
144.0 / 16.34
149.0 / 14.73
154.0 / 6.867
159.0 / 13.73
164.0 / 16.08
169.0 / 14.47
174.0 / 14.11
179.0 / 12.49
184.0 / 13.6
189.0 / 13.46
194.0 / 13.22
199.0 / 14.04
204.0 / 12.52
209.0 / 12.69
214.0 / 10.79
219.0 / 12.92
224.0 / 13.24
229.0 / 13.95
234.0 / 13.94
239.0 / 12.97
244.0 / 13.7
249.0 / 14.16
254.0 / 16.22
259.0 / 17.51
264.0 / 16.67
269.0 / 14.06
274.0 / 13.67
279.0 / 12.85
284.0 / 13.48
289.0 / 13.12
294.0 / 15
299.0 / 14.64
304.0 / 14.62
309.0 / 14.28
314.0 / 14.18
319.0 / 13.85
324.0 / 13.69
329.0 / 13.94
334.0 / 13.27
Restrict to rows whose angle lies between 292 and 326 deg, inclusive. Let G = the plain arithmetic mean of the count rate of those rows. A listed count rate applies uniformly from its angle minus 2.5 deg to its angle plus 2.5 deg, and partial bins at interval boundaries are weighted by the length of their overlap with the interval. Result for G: 14.3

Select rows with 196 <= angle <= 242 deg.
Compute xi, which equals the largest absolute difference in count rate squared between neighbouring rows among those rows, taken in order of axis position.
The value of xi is 51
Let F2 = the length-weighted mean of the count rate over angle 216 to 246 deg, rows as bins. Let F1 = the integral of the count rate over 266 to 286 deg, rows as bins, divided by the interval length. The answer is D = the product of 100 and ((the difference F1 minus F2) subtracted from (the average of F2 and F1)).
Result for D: 1331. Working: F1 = 13.6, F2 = 13.4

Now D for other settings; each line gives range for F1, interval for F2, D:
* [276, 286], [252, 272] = 1749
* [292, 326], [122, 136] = 1325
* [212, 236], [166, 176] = 1509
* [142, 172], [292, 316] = 1498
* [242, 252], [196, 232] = 1232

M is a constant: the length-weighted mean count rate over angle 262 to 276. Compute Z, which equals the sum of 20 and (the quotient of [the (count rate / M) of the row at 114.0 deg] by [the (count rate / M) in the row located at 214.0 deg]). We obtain 21.3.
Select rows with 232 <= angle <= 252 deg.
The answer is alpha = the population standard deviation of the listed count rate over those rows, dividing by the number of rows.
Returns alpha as 0.4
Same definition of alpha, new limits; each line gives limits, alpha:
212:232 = 1.2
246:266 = 1.2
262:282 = 1.4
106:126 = 0.6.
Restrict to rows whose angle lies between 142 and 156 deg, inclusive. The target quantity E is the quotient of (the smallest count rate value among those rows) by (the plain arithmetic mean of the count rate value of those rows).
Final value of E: 0.54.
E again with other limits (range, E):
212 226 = 0.88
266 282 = 0.95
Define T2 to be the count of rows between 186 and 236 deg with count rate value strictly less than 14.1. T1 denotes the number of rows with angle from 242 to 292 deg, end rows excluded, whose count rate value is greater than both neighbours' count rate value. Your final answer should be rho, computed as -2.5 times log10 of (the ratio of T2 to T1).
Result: -1.7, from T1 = 2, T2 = 10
